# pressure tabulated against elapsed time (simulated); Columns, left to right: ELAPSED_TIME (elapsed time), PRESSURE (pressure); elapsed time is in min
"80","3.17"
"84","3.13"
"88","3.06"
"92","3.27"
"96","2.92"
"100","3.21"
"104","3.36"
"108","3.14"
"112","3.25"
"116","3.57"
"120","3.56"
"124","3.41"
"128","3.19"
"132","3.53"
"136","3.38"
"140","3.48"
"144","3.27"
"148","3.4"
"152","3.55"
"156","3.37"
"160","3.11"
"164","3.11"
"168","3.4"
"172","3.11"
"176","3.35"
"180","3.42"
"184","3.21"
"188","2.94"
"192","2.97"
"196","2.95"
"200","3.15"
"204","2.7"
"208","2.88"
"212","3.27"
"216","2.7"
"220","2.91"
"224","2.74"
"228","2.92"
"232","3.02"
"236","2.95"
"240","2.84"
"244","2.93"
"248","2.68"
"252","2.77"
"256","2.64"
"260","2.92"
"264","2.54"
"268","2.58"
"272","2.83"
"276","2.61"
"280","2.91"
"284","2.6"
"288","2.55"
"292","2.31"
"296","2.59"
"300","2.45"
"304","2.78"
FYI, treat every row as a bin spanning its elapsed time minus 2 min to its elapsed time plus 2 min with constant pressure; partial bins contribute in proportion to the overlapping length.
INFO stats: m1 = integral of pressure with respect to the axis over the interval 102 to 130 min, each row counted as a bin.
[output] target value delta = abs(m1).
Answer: 94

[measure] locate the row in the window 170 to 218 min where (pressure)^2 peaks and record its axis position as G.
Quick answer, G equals 180 min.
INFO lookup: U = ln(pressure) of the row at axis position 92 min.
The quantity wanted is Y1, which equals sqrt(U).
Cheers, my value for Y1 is 1.09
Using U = 1.18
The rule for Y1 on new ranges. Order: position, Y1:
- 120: 1.13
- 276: 0.98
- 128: 1.08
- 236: 1.04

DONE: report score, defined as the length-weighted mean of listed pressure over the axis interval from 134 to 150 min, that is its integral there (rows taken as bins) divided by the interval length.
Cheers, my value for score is 3.4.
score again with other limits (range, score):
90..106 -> 3.2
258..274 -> 2.7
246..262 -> 2.8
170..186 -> 3.3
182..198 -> 3.0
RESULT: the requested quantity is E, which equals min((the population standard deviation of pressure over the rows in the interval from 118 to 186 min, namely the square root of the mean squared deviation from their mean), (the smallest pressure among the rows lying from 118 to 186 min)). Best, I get 0.148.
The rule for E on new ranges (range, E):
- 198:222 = 0.213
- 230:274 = 0.154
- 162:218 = 0.228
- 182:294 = 0.214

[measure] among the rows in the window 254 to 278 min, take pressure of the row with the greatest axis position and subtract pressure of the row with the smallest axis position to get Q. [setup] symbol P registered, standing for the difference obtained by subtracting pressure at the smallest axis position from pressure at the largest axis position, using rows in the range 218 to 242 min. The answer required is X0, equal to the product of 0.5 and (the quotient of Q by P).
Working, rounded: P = -0.07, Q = -0.03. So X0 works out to 0.2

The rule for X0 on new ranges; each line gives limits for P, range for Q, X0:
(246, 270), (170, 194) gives 0.7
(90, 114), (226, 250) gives 6.0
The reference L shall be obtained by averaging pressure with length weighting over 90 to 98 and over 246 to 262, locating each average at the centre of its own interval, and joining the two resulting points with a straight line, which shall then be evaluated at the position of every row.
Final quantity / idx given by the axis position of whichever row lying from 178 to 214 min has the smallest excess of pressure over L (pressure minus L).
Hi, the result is 204 min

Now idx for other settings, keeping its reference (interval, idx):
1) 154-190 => 188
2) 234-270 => 264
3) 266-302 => 292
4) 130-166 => 160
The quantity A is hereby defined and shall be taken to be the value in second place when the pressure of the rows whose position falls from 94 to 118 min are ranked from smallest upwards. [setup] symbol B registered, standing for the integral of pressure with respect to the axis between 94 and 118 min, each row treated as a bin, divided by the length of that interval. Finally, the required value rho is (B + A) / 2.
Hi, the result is 3.19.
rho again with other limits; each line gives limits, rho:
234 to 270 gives 2.67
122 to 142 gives 3.39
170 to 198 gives 3.04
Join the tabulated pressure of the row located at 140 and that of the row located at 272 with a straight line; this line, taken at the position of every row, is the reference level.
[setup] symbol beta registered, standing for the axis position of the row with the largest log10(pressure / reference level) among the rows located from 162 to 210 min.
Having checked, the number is 180 min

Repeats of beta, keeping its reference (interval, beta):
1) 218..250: 232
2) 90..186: 180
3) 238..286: 280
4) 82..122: 120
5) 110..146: 132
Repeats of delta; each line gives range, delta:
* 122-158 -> 122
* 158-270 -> 331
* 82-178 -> 317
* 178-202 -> 75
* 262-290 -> 74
